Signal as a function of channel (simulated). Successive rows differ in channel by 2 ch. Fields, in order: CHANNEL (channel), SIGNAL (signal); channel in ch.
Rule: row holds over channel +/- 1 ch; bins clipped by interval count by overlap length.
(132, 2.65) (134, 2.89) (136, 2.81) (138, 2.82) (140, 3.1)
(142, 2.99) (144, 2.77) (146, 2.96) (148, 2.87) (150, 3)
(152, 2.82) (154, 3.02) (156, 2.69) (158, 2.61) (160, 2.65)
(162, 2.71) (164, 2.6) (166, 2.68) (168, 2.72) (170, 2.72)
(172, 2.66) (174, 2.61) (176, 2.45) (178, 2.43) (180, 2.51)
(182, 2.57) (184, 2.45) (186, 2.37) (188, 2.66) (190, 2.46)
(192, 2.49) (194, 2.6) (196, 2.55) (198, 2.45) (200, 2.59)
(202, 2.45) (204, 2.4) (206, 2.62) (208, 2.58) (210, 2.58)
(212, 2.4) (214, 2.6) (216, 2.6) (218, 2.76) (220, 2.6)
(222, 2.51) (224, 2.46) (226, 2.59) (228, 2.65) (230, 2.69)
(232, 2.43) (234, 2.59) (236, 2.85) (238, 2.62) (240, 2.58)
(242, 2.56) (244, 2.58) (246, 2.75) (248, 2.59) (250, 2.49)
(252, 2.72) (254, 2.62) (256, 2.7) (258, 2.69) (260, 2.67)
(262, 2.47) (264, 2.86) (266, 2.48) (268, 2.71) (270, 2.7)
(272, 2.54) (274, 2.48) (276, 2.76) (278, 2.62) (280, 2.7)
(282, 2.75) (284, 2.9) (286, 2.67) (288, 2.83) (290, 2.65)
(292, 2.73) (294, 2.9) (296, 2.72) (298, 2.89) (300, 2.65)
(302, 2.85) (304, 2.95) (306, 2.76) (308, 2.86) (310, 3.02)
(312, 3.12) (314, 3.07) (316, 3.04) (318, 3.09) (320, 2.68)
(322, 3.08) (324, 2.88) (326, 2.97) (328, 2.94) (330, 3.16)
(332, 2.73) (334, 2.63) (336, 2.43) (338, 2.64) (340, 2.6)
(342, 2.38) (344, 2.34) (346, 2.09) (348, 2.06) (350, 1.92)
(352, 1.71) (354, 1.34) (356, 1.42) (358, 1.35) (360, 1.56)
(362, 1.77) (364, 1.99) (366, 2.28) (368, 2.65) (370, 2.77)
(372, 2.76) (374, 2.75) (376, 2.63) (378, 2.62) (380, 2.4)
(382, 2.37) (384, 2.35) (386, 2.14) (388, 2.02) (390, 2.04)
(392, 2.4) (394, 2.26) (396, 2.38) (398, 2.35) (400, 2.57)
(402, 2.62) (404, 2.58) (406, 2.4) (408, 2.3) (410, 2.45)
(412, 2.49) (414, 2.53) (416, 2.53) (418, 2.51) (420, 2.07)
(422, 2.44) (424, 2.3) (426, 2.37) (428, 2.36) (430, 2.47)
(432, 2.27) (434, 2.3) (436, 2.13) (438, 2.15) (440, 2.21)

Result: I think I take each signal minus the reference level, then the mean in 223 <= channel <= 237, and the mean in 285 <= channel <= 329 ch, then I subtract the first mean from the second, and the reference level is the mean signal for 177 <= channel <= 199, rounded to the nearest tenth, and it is 0.3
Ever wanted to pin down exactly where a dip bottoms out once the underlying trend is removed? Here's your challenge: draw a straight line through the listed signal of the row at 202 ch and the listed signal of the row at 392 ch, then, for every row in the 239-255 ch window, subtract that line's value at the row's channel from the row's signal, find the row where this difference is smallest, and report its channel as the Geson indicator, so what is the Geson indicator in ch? 250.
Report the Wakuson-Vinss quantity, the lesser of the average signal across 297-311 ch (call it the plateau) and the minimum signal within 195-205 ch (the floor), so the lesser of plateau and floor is 2.40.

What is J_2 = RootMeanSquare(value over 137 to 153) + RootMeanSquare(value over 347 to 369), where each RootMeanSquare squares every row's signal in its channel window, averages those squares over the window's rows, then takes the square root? 4.78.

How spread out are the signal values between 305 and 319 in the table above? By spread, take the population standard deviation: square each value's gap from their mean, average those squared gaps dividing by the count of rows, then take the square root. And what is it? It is 0.12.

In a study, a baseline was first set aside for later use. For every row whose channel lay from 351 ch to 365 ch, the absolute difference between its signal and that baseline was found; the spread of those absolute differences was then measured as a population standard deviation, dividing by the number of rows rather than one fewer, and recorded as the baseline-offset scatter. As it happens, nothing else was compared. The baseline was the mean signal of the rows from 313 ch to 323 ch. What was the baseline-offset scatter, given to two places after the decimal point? 0.23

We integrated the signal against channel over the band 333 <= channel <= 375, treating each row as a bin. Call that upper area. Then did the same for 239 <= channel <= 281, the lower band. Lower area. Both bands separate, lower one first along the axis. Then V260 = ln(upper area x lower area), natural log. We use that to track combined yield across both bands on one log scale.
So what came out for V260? 9.21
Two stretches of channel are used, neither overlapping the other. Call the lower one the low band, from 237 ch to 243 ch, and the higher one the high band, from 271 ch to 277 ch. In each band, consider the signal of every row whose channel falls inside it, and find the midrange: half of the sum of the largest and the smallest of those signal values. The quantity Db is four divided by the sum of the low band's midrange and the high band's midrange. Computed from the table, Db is 0.77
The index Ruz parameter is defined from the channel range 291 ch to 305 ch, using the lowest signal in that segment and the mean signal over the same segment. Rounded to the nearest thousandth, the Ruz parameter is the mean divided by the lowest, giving 1.061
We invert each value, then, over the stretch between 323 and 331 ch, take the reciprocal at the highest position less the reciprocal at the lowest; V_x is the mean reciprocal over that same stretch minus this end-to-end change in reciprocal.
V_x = 0.366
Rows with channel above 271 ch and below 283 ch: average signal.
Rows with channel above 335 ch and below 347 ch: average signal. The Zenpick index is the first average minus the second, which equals 0.23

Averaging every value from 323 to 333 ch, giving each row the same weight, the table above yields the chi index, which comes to 2.94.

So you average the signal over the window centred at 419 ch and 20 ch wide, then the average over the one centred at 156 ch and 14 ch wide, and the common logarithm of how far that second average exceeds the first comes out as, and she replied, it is -0.42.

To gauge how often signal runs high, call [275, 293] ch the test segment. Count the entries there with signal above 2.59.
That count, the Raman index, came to 9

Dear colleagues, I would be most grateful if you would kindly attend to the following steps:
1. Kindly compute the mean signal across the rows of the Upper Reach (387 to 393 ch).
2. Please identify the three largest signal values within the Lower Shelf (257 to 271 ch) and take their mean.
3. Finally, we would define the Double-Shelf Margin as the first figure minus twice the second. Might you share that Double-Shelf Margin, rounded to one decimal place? -3.4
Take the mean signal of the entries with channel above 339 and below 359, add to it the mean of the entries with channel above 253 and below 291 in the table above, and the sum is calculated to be 4.59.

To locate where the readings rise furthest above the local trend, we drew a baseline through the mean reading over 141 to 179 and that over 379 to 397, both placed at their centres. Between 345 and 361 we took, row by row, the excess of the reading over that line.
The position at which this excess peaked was 346 ch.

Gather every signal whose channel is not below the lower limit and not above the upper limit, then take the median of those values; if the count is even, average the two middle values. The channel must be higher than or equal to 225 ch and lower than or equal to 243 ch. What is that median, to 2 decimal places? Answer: 2.59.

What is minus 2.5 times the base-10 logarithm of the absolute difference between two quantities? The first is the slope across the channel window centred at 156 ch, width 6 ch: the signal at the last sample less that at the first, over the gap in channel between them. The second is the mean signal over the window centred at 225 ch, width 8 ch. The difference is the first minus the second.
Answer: -1.060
